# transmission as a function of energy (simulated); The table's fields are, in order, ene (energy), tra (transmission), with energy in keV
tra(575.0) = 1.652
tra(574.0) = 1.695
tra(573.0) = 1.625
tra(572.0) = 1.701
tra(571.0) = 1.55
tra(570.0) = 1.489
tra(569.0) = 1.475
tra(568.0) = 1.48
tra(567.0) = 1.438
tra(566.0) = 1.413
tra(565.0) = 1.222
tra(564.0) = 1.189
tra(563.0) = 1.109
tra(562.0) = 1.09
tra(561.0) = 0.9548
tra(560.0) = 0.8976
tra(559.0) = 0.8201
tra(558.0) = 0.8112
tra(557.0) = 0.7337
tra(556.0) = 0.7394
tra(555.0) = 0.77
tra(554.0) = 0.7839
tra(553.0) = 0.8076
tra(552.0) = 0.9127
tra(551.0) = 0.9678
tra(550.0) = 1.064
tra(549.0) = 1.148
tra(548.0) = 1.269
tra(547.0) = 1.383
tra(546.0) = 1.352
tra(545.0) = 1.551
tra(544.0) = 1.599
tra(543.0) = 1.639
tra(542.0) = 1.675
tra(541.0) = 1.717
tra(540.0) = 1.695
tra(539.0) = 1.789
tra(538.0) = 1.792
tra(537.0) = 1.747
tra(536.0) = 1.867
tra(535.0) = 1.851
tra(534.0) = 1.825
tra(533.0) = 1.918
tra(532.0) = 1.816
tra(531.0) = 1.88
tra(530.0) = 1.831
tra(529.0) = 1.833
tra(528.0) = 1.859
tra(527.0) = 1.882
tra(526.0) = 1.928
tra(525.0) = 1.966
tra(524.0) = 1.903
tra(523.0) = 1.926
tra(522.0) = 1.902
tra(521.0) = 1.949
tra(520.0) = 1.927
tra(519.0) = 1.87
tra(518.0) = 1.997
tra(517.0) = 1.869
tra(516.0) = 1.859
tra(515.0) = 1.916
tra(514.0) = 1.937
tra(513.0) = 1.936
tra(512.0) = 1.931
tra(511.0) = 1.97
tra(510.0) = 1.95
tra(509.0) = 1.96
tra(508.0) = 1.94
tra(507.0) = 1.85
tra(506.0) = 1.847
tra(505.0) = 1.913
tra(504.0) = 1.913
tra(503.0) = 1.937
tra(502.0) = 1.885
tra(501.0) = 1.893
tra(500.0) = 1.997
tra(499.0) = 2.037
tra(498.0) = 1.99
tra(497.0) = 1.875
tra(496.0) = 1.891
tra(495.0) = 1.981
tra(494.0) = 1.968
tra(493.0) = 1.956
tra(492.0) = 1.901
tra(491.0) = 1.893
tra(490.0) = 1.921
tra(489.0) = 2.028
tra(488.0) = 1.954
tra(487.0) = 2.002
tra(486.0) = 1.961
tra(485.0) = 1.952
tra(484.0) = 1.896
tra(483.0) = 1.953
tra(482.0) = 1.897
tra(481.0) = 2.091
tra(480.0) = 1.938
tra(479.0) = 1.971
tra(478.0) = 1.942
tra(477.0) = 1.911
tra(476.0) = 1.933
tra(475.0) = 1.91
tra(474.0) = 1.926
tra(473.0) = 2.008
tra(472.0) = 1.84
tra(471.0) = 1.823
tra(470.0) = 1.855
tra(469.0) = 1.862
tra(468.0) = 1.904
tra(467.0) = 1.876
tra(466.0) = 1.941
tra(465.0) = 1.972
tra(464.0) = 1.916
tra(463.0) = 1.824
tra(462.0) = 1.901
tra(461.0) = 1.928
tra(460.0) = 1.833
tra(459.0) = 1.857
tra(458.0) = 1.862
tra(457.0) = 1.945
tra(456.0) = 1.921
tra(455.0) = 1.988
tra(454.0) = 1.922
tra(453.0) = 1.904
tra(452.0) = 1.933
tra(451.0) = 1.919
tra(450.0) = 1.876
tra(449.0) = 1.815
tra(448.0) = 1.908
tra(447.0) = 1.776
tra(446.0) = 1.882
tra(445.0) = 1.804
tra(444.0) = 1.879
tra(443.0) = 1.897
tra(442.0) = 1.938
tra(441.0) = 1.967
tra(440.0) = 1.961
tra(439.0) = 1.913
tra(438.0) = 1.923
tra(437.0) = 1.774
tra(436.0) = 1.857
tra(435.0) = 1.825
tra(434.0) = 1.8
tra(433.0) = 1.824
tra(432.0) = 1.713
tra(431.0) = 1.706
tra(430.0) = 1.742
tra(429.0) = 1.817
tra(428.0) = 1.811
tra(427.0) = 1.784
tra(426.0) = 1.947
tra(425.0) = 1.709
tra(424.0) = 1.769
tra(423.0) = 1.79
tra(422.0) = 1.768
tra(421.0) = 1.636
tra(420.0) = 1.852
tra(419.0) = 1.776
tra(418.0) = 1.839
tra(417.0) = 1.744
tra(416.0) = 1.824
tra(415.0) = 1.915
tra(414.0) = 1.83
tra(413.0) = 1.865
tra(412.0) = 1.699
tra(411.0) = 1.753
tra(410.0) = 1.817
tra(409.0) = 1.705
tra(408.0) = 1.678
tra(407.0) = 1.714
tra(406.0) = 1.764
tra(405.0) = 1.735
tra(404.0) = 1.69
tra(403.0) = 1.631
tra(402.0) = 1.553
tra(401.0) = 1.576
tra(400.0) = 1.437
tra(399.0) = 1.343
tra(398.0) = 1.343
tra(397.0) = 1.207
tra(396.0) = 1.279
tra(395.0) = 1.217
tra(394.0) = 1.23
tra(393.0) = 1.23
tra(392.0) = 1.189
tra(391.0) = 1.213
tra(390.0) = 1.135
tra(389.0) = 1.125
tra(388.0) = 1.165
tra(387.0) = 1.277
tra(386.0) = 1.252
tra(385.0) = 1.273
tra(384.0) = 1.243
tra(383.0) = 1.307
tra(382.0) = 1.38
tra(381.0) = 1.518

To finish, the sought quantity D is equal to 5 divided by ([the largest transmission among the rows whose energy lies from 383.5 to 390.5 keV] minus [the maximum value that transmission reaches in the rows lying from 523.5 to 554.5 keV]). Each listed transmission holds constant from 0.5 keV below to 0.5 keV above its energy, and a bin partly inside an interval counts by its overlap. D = -7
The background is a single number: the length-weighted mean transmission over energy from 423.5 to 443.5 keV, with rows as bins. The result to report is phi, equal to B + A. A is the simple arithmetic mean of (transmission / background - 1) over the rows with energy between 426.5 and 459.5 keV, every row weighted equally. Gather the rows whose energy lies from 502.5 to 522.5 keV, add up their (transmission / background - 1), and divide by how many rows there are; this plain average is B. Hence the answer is 0.06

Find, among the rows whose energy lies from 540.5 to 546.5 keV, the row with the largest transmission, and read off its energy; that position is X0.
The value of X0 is 541.0 keV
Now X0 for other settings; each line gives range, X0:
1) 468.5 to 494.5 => 481.0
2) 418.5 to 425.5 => 420.0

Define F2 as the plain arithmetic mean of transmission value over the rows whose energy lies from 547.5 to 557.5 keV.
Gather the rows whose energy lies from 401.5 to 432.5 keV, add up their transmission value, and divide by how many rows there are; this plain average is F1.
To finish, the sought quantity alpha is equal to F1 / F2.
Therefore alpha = 1.9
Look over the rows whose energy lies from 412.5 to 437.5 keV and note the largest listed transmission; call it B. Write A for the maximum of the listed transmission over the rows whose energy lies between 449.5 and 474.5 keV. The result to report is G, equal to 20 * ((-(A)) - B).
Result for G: -79.1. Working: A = 2.008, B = 1.947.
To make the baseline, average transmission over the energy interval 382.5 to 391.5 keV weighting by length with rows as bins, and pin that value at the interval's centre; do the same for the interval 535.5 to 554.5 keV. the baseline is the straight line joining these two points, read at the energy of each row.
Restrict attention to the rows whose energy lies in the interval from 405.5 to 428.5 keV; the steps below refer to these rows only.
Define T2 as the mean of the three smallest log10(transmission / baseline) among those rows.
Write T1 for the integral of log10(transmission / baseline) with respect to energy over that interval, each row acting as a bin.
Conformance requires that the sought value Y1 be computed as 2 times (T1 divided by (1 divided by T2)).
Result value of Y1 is 0.9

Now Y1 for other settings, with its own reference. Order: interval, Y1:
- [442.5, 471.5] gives 1.3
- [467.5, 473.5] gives 0.3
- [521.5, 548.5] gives -0.1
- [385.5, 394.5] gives 0.0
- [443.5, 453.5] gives 0.5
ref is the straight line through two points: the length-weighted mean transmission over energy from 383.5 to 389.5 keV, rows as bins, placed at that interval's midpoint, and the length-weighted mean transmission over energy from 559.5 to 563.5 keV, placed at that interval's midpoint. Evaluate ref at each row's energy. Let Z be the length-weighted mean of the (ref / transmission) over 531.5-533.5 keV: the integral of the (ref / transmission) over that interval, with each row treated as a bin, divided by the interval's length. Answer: 0.56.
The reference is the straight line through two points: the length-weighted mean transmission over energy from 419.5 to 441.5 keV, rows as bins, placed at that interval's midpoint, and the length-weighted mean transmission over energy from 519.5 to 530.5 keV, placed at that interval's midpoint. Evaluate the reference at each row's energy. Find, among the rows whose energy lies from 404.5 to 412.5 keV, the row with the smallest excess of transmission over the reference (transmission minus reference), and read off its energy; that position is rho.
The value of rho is 408.0 keV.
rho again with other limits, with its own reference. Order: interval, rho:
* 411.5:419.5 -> 412.0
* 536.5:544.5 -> 544.0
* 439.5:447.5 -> 447.0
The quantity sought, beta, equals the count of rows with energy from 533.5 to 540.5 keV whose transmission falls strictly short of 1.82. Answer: 4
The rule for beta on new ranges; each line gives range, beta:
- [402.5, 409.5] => 7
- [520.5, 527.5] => 0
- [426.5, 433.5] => 6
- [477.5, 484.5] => 0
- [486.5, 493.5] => 0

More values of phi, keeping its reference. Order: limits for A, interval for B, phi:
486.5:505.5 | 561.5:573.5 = -0.18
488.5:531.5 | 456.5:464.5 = 0.07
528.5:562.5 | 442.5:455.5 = -0.23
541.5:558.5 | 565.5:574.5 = -0.54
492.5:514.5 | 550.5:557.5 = -0.50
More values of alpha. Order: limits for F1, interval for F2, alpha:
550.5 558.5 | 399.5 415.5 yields 0.5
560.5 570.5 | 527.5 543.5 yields 0.7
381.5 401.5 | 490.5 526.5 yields 0.7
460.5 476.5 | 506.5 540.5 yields 1.0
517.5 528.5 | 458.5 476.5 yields 1.0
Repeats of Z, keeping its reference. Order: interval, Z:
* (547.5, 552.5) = 0.97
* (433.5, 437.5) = 0.64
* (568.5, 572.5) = 0.65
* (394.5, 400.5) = 0.93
